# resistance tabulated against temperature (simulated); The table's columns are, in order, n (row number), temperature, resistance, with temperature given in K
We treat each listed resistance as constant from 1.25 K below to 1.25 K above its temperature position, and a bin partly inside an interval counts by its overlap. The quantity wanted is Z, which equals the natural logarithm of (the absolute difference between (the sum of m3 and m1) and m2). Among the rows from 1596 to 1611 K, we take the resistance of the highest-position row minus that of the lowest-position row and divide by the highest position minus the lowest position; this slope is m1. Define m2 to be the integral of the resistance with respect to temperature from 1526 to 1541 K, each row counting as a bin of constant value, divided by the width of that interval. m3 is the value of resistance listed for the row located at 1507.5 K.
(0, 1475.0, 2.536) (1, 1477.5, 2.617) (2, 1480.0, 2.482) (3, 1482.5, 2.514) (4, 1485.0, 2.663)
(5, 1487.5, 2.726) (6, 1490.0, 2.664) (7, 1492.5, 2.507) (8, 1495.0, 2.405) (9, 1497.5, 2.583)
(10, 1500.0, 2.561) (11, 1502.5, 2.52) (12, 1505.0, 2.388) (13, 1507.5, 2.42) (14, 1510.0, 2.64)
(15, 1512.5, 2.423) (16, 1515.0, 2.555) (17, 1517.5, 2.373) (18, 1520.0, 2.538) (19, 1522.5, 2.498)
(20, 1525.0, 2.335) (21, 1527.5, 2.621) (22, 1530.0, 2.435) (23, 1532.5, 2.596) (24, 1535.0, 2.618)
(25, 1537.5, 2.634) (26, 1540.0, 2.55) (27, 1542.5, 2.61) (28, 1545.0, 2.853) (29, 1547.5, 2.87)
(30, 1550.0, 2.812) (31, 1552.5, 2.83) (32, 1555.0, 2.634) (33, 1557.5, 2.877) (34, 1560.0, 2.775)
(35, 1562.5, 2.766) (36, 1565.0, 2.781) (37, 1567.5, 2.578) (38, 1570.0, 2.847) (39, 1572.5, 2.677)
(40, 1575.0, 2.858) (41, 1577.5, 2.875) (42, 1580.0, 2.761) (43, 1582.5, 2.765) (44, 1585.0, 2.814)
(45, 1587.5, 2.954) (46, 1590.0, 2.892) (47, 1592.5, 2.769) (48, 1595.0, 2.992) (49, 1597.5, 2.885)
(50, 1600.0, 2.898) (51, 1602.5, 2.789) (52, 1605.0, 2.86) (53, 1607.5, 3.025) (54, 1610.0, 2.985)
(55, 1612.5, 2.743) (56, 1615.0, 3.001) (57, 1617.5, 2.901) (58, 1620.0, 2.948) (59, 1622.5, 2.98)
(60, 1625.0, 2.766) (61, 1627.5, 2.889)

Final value -1.9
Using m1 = 0.0080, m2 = 2.57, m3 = 2.42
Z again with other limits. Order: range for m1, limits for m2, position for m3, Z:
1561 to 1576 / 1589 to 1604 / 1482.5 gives -1.1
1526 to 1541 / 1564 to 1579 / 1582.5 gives -4.6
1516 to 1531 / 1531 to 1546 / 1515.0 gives -2.6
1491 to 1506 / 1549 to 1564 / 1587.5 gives -1.8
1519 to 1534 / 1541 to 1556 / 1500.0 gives -1.6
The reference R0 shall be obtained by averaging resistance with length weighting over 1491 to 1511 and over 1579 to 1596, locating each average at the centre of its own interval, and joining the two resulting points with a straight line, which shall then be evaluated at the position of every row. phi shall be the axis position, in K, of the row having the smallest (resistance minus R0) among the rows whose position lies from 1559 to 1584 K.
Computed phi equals 1567.5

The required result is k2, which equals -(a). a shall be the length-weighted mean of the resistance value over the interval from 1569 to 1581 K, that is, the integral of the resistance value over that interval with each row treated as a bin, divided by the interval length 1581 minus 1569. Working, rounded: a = 2.80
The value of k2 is -2.80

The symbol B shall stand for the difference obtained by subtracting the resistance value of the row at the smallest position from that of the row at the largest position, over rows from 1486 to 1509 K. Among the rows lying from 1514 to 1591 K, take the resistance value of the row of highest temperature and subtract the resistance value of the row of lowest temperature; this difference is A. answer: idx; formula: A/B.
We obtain -1.1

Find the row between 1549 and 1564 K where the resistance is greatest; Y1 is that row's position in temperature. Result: 1557.5 K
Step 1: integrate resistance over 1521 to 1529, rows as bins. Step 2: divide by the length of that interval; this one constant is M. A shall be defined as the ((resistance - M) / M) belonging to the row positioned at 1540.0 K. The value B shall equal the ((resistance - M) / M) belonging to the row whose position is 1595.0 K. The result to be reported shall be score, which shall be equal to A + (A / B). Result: 0.2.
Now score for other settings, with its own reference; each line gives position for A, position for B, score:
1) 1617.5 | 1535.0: 3.3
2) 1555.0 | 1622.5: 0.4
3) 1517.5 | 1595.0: -0.3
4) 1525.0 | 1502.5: -4.3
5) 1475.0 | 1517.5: -0.4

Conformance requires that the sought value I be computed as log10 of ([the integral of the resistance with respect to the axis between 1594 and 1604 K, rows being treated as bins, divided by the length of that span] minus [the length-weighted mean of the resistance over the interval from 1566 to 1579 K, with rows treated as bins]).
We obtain -0.9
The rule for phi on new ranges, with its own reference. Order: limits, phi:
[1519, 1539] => 1525.0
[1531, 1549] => 1540.0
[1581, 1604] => 1602.5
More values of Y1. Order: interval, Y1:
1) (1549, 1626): 1607.5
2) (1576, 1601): 1595.0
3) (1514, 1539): 1537.5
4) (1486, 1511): 1487.5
